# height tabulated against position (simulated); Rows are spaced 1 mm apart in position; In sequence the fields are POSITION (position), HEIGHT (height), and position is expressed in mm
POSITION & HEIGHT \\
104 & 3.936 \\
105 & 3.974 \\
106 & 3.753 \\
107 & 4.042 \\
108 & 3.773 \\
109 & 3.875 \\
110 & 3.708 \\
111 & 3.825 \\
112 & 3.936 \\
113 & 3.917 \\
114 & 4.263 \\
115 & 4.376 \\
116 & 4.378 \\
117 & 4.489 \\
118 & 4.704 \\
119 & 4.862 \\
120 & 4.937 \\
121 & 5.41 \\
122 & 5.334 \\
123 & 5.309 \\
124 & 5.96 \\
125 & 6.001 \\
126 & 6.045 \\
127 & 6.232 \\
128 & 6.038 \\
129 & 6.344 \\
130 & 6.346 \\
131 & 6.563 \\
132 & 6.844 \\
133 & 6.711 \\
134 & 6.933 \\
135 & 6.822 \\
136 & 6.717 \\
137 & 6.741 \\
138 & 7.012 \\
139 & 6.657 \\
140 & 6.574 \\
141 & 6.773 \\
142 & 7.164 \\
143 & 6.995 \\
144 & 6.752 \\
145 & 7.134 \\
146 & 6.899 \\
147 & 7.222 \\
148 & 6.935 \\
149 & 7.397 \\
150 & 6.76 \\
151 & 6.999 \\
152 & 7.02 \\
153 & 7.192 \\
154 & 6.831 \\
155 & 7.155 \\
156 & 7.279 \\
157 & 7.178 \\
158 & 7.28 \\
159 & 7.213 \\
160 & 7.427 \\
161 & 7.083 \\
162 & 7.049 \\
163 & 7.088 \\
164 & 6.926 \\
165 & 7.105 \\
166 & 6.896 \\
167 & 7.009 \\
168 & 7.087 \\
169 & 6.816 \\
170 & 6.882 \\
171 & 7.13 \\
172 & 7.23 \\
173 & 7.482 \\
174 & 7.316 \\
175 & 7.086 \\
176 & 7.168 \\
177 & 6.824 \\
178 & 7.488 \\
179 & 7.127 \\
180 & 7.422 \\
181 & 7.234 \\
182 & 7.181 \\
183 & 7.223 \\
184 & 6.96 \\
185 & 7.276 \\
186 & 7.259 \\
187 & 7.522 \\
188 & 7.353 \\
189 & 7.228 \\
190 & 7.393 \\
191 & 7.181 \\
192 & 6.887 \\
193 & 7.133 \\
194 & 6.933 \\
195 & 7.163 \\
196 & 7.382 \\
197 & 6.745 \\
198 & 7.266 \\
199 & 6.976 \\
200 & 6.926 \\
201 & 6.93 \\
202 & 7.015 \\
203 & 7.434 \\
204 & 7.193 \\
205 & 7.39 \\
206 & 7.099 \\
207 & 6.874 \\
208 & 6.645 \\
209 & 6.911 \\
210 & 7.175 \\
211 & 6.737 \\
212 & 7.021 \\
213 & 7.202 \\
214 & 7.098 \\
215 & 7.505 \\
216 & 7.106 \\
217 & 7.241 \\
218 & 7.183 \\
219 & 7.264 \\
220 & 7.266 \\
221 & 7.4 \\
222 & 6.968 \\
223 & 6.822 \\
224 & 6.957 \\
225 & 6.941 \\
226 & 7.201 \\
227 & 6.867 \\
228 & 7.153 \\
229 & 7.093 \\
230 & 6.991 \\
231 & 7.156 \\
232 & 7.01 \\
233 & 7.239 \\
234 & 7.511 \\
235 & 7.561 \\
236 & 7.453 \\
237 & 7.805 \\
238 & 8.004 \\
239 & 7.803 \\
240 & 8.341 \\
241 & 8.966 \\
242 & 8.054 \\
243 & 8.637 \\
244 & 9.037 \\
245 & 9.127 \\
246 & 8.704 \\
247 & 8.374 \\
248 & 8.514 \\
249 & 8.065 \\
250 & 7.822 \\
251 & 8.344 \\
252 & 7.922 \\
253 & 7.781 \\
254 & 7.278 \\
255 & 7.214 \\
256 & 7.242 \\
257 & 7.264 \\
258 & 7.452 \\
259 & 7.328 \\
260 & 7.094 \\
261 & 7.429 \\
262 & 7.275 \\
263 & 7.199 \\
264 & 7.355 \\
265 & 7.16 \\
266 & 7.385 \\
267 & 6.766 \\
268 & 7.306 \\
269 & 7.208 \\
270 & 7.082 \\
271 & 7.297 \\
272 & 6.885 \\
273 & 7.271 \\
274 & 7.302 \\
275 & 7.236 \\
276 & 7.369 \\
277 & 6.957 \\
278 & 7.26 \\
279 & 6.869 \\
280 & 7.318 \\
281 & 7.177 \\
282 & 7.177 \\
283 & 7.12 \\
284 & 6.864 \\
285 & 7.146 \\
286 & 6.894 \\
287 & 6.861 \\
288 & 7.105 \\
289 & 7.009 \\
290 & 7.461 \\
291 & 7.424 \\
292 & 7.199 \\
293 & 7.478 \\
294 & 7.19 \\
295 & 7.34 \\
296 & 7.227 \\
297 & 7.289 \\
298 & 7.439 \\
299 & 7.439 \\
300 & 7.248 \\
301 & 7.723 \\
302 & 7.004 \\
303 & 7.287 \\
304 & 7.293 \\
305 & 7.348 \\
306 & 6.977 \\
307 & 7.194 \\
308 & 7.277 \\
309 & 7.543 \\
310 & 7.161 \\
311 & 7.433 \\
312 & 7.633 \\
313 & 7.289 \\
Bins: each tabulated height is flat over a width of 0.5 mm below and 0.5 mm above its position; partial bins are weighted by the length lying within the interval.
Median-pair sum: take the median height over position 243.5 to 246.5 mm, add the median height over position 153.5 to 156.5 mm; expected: 16.2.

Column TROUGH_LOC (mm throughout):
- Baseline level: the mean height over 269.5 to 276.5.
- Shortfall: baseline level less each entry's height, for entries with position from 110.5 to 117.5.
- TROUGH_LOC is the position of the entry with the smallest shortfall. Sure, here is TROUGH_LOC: 117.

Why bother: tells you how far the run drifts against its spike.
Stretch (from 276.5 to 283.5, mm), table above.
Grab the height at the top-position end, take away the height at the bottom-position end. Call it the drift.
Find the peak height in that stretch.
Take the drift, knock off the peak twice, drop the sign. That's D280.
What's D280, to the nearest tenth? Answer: 14.5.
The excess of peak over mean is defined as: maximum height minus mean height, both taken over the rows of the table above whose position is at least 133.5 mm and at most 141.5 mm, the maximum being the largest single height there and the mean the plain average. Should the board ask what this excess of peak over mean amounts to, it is 0.23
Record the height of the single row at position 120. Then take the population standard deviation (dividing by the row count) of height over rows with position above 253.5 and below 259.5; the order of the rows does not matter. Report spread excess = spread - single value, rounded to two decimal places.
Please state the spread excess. -4.86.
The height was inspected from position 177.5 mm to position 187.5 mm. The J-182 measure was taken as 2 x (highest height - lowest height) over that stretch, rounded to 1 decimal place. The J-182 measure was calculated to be 1.1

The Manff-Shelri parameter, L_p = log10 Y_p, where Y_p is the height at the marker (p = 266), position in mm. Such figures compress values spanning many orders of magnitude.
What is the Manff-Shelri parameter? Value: 0.868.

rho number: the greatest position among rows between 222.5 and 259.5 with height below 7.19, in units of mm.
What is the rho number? 232 mm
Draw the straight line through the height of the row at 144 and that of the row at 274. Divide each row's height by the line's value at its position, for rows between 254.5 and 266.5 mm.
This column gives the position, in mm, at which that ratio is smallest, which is 260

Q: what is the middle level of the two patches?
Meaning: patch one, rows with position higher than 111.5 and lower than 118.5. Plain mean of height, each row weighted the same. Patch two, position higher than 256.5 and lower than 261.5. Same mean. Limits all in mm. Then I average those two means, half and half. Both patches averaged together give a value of 5.8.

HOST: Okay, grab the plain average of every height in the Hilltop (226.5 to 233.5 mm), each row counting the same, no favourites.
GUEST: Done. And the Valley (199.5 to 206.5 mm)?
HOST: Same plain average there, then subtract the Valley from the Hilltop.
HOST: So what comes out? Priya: -0.1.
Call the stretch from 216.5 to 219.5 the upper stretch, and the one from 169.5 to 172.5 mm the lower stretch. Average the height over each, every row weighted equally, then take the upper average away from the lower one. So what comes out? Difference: -0.1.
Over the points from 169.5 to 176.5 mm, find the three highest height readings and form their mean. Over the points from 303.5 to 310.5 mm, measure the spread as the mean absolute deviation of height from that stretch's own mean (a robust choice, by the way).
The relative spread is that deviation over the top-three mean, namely 0.0170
